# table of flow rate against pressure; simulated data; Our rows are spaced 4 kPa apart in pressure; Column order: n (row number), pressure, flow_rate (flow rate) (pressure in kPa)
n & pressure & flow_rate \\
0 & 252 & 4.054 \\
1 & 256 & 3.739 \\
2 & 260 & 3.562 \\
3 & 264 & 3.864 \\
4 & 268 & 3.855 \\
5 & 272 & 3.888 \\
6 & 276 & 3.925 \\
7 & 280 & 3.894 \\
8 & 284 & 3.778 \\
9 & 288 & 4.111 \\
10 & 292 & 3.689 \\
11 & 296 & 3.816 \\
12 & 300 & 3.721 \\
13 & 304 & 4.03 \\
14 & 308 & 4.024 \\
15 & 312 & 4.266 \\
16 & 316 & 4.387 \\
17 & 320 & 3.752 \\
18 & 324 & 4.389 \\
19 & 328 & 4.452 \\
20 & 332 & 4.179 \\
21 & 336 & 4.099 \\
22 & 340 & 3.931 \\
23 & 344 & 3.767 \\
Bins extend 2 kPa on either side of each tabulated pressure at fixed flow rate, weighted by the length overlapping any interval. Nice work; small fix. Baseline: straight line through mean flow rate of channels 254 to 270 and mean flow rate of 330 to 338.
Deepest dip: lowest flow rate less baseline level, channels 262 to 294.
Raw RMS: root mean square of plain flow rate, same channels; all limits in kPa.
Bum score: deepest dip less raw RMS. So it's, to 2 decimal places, -4.10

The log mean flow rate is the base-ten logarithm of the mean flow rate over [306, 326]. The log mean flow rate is 0.62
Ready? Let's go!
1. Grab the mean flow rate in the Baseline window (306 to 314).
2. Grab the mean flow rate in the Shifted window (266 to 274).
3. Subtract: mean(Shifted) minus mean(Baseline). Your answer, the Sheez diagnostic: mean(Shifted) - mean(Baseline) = -0.27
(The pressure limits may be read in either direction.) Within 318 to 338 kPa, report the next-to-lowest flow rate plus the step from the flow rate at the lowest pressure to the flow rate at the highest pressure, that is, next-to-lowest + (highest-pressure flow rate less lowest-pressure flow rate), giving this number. 4.45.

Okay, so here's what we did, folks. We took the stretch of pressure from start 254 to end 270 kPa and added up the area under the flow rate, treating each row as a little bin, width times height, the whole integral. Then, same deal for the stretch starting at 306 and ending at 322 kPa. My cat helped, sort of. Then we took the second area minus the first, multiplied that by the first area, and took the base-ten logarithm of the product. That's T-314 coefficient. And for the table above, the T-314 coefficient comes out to 2.53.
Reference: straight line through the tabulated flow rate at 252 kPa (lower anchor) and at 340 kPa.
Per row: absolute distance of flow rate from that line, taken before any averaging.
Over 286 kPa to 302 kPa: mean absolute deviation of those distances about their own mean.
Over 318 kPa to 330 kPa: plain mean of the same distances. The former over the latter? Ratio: 0.19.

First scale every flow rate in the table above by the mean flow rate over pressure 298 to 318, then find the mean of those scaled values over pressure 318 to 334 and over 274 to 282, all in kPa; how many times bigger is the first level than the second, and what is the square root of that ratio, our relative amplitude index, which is 1.04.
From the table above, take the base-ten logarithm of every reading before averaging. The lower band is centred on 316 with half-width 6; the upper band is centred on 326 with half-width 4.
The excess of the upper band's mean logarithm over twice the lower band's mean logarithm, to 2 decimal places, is -0.59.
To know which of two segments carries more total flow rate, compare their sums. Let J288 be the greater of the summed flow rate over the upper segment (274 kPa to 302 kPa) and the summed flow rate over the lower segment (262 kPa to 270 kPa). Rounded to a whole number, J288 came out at 27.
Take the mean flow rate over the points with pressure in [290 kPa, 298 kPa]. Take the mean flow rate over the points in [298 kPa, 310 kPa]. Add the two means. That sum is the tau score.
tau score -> 7.7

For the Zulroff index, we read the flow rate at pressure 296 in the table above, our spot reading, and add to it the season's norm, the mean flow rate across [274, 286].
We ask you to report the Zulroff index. 7.7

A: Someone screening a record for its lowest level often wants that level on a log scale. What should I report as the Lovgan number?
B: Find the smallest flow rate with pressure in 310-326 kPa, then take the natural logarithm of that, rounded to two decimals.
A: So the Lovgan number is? 1.32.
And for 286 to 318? 1.31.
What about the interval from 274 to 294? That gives 1.31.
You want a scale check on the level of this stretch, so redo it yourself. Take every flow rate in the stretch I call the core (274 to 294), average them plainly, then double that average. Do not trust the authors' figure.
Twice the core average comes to 7.76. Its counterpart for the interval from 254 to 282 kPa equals 7.64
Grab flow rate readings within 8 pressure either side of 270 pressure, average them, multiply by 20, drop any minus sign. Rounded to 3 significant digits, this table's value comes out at 77.7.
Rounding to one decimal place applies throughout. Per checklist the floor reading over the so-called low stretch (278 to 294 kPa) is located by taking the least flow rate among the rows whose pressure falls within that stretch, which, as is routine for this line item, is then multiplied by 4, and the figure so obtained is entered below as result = 14.8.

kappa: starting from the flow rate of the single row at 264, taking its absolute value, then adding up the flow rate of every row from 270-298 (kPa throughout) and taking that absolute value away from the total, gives 23.2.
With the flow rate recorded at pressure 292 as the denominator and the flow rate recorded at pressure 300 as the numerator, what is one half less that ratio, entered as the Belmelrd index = -0.509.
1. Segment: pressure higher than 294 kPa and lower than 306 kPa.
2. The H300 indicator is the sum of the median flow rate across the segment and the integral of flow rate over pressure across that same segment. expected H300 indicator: 50.1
